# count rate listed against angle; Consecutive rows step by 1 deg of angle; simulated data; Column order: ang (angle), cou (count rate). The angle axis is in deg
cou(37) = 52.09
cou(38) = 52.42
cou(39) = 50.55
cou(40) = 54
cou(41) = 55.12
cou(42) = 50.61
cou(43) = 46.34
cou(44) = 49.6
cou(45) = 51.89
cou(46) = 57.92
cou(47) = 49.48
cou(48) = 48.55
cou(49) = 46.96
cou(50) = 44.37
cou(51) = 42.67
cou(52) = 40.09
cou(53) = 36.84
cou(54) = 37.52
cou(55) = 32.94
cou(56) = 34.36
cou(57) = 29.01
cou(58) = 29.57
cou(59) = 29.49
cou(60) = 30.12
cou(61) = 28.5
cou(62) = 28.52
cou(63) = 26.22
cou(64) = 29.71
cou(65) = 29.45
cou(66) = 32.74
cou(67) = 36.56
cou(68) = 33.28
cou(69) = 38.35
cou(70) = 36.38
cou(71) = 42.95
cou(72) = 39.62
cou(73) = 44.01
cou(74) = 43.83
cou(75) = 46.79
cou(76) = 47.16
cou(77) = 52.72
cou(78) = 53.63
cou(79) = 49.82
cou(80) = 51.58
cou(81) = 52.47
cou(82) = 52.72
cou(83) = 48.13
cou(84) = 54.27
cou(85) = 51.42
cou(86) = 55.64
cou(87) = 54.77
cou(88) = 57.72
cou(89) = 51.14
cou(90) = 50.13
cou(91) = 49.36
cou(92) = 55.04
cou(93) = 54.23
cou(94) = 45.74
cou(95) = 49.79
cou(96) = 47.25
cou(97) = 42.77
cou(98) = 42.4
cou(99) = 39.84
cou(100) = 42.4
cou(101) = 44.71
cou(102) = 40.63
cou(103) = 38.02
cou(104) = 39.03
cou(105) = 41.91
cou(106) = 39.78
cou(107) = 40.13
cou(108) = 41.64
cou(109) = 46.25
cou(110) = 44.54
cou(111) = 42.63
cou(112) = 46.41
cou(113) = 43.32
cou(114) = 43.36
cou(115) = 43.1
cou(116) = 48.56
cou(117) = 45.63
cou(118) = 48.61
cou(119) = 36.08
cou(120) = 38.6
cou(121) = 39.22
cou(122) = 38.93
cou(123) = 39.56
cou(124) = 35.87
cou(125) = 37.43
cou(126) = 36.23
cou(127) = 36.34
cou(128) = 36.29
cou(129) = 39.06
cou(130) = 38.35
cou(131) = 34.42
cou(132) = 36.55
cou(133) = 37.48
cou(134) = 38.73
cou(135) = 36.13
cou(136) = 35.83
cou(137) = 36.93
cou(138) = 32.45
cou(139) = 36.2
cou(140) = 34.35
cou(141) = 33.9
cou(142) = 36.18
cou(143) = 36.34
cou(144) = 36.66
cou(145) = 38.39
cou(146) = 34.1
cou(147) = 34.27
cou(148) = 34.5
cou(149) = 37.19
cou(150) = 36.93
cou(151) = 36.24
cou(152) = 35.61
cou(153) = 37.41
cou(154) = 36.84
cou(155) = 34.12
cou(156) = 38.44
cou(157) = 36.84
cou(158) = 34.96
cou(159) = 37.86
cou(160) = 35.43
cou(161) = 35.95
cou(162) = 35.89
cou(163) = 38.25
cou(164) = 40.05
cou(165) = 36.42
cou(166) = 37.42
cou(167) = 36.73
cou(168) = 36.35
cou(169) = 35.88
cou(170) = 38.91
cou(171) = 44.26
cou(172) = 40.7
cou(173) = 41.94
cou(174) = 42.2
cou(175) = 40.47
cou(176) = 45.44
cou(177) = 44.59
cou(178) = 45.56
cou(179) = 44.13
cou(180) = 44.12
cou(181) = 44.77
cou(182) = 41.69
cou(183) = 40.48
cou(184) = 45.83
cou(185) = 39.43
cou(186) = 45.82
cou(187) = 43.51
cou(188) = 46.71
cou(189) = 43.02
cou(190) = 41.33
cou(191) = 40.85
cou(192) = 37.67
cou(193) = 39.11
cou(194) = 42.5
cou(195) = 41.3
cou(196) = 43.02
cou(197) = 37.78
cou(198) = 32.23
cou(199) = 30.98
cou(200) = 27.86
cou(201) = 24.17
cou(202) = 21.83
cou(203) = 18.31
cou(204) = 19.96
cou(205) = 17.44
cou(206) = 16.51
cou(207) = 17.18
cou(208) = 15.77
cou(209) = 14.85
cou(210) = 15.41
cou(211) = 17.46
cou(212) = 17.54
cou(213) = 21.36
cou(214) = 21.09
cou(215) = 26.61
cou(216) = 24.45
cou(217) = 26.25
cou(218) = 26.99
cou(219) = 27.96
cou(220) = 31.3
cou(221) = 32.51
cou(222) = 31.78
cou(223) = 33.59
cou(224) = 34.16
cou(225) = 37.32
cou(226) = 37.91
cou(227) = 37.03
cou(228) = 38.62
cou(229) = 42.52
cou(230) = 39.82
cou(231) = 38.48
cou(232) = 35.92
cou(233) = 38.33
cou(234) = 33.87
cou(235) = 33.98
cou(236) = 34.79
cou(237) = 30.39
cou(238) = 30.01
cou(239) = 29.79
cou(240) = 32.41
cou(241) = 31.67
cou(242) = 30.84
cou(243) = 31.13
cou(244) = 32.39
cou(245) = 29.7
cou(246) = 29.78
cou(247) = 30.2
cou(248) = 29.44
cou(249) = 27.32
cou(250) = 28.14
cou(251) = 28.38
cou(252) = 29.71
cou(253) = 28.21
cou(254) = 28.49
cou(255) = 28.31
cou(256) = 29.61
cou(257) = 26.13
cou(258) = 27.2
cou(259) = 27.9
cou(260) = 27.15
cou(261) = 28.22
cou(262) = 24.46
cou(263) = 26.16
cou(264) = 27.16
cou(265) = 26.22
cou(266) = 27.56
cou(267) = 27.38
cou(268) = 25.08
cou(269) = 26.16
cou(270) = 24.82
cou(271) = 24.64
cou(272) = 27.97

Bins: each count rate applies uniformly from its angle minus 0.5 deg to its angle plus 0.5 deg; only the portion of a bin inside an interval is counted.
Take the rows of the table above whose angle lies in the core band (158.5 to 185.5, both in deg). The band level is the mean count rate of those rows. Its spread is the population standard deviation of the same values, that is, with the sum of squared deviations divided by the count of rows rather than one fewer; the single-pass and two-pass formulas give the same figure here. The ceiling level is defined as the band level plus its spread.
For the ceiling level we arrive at 44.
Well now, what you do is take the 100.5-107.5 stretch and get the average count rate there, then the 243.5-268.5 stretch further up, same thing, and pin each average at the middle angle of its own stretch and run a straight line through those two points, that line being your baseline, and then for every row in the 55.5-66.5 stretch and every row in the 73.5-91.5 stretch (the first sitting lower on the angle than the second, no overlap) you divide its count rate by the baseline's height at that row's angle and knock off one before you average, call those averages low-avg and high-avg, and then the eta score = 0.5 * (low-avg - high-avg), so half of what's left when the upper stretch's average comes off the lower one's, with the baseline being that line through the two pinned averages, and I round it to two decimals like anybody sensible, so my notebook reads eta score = -0.27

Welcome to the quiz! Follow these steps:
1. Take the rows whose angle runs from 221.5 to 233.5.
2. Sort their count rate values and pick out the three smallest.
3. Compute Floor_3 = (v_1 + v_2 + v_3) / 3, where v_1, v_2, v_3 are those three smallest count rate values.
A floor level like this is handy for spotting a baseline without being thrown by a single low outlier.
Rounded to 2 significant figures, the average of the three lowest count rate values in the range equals 33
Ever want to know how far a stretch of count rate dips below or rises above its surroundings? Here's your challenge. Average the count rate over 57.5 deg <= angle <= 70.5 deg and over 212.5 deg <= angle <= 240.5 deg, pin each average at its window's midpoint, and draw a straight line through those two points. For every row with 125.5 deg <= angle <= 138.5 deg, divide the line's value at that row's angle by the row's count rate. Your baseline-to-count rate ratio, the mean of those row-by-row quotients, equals 0.87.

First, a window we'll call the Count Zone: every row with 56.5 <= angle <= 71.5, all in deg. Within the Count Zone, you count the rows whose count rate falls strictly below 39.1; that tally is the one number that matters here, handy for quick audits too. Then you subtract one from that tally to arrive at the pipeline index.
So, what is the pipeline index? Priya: 13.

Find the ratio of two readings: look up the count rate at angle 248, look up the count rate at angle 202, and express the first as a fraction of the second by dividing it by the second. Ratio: 1.35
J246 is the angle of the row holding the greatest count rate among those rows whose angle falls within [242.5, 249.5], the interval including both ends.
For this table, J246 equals 244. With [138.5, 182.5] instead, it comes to 178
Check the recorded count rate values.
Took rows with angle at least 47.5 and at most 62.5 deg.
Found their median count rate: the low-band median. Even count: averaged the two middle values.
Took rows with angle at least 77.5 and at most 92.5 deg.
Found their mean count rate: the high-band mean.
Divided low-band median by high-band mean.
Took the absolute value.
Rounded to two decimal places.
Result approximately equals 0.65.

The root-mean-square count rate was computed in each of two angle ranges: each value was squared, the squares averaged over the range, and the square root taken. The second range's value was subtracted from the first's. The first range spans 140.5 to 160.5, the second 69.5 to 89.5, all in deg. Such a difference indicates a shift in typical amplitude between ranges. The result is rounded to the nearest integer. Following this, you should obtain -14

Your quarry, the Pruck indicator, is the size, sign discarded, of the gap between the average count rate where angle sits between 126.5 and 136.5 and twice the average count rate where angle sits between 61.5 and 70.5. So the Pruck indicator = 28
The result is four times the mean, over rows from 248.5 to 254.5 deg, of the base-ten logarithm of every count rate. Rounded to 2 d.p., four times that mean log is 5.81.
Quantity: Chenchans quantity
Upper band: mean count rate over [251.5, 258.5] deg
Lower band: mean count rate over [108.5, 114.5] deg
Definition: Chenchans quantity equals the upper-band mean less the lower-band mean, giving -16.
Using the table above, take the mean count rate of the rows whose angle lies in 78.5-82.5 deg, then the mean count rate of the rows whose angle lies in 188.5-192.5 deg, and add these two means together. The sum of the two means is 92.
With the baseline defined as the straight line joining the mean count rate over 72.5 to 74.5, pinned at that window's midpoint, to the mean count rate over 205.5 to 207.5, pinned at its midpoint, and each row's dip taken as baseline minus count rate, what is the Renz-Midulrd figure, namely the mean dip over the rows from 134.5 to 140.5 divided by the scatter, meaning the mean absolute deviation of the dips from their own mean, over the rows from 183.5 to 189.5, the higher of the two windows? -2.3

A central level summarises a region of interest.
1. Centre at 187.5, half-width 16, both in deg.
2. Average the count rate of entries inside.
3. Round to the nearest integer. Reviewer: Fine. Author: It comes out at 39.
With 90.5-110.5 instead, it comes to 44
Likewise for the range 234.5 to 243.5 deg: 32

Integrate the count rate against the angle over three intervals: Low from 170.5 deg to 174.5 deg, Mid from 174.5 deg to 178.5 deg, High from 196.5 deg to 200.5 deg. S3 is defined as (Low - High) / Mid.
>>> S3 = 0.23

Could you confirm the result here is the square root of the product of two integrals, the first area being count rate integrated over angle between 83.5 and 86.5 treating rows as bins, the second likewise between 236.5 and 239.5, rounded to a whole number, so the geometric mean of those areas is 121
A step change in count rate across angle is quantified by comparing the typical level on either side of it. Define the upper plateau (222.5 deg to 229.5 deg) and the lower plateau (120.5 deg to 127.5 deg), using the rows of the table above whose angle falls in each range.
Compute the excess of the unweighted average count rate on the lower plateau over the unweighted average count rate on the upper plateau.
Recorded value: 0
